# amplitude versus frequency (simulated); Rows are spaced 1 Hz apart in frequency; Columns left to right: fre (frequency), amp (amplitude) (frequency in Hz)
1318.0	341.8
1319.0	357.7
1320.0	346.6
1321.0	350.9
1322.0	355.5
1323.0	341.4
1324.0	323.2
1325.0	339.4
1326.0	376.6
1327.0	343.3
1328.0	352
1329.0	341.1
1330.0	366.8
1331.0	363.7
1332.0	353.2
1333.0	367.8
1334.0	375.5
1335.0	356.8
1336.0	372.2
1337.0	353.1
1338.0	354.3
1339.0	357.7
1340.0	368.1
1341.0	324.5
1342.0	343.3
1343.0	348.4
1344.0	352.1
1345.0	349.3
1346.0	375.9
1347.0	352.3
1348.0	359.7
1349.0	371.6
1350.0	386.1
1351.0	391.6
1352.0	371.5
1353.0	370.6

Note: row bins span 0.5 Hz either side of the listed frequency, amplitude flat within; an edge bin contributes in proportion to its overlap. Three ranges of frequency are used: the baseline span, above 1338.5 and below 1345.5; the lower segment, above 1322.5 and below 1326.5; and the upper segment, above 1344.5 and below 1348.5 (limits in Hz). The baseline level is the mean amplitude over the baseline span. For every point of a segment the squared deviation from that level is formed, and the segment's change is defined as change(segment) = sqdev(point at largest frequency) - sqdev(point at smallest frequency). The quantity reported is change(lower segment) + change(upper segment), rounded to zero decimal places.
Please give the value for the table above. 813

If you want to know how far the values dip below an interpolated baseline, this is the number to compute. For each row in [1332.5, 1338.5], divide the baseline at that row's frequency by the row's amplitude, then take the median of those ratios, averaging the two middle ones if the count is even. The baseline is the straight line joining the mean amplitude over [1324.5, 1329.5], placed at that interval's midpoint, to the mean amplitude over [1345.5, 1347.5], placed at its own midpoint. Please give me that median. 0.98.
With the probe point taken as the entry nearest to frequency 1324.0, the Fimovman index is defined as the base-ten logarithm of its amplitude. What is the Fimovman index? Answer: 2.51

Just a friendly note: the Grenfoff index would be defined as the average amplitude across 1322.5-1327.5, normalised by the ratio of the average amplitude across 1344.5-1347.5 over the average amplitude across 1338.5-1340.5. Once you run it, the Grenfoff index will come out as 348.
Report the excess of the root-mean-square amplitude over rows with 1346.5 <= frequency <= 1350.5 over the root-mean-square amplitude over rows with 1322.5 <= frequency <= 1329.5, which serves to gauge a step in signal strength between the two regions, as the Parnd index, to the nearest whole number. 22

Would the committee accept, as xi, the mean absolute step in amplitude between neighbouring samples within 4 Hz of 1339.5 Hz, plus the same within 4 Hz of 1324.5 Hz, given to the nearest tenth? 33.4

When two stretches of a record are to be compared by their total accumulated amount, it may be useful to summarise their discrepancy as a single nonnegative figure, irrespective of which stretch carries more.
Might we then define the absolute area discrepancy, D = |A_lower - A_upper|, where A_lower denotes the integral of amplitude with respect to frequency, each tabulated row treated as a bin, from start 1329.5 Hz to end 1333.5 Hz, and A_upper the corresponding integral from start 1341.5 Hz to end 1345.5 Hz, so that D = 58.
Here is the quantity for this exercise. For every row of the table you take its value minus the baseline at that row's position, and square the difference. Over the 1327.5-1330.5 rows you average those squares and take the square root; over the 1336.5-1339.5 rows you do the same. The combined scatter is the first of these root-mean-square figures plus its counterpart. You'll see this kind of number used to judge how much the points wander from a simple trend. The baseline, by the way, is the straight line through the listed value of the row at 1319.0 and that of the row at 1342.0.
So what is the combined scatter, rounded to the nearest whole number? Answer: 21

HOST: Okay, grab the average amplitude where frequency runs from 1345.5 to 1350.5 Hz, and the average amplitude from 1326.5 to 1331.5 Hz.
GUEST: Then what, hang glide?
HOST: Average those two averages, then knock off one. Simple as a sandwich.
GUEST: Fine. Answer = 360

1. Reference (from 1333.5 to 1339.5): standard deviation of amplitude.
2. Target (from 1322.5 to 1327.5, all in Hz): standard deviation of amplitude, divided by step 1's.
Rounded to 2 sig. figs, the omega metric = 2.0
